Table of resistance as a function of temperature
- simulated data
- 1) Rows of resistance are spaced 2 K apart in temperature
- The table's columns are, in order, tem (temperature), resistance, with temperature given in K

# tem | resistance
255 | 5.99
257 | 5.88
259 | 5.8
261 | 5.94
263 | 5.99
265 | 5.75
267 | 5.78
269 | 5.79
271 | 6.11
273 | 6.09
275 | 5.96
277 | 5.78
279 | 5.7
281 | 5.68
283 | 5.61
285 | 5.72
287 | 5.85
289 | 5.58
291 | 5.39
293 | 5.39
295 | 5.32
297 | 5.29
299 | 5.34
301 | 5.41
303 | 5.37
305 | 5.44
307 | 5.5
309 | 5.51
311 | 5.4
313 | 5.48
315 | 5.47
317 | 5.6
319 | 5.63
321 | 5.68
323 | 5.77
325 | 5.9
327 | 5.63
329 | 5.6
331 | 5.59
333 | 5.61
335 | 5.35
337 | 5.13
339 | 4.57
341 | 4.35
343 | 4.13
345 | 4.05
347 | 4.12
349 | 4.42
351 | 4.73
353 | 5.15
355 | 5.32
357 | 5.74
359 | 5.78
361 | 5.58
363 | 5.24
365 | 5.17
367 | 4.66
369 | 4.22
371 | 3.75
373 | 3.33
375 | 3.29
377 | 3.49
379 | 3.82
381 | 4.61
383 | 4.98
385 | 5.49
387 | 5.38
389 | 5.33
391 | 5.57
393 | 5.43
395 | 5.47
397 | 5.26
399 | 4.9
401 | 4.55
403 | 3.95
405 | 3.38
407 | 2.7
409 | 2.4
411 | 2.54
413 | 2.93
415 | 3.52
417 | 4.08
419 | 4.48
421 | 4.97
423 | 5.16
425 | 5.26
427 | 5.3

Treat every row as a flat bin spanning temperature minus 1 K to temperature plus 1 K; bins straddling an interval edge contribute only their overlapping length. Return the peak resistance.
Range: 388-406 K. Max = 5.57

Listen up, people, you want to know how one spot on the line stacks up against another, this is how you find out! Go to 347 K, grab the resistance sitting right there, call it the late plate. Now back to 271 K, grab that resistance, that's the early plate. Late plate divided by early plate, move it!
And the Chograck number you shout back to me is 0.67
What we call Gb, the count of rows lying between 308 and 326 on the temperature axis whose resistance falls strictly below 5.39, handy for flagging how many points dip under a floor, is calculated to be 0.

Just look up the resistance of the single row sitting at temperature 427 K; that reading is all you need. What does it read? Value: 5.3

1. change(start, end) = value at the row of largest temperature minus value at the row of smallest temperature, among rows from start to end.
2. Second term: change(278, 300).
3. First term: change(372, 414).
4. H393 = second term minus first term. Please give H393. 0.04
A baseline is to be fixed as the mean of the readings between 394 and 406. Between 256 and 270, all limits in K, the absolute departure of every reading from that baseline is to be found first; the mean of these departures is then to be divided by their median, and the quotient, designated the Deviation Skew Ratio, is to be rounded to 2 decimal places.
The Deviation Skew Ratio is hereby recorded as 1.04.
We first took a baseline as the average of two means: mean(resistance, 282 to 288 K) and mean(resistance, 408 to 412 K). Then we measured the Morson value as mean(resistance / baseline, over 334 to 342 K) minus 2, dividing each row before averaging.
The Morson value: -0.82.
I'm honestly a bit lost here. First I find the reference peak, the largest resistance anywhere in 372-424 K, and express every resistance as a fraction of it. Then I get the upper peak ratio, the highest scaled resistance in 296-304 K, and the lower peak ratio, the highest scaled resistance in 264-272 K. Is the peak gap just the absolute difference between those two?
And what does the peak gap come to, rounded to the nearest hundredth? 0.13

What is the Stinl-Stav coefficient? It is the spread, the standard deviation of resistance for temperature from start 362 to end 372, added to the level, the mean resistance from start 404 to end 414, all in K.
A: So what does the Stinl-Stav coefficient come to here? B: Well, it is 3.4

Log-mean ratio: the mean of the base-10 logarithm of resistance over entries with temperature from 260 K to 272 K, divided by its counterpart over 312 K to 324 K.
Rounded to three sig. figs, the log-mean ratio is 1.03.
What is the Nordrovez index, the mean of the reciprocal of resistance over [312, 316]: 0.183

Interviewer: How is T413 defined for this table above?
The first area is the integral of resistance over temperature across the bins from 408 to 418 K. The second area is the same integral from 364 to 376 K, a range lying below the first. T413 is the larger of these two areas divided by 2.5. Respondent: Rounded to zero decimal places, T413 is 20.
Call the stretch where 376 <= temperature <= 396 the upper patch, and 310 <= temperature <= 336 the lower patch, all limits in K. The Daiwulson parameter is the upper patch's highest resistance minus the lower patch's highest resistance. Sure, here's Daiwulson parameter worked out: -0.33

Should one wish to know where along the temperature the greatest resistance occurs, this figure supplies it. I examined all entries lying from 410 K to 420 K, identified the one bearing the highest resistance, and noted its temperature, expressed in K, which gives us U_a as 419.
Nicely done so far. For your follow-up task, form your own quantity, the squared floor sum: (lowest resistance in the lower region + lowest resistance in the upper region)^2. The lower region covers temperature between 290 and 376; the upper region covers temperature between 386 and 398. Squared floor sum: 73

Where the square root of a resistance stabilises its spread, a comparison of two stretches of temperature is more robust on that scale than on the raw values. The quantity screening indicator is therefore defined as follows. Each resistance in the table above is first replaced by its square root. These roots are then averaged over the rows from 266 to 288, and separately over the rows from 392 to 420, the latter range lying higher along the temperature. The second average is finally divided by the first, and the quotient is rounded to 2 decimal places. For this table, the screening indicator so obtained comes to 0.82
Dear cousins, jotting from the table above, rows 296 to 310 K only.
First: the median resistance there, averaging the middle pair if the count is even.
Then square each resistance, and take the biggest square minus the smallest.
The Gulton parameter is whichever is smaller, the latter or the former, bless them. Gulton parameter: 2.4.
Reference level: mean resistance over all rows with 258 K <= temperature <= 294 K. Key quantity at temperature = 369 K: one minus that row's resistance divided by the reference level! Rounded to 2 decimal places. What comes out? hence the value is 0.27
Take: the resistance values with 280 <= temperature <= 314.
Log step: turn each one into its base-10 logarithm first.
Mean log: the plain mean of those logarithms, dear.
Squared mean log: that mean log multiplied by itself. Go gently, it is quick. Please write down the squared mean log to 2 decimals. 0.55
